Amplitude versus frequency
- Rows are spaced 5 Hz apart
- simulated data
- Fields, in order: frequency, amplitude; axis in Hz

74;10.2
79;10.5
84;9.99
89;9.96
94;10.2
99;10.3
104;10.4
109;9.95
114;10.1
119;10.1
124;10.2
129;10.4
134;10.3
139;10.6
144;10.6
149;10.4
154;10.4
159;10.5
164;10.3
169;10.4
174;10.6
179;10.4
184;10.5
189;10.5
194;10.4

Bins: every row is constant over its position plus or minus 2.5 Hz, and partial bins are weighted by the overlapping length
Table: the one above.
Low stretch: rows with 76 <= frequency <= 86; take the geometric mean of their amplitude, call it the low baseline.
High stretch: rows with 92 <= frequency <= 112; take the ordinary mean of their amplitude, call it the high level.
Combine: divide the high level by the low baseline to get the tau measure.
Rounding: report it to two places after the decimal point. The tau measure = 1.00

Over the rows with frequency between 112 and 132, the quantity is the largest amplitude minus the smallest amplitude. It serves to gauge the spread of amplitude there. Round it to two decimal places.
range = 0.30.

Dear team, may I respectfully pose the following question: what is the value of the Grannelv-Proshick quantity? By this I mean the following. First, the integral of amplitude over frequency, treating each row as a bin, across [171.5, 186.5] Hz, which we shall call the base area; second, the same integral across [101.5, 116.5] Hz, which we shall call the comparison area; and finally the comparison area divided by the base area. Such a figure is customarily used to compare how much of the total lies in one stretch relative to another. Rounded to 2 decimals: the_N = 0.97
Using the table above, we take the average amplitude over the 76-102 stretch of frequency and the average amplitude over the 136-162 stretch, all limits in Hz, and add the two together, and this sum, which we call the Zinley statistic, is 20.7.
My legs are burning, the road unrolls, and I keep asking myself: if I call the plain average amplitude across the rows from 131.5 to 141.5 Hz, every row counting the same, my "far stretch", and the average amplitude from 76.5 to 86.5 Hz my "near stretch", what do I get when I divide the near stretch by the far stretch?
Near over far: 0.980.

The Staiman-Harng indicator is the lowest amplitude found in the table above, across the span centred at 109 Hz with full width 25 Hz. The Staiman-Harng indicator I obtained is 9.95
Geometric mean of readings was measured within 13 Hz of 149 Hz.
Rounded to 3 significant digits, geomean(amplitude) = 10.5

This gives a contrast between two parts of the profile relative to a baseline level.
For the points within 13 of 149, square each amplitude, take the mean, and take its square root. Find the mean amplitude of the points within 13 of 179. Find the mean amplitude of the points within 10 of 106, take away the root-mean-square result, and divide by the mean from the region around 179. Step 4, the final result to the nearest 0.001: -0.030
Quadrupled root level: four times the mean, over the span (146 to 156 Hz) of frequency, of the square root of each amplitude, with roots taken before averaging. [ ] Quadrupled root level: 12.9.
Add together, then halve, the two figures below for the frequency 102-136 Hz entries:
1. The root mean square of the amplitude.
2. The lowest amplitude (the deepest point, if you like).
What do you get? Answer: 10.1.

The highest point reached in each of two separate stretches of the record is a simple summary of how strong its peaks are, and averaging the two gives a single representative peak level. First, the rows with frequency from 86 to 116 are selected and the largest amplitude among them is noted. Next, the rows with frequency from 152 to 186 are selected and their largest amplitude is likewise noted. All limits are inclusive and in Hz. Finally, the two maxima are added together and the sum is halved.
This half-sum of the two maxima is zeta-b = 10.50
